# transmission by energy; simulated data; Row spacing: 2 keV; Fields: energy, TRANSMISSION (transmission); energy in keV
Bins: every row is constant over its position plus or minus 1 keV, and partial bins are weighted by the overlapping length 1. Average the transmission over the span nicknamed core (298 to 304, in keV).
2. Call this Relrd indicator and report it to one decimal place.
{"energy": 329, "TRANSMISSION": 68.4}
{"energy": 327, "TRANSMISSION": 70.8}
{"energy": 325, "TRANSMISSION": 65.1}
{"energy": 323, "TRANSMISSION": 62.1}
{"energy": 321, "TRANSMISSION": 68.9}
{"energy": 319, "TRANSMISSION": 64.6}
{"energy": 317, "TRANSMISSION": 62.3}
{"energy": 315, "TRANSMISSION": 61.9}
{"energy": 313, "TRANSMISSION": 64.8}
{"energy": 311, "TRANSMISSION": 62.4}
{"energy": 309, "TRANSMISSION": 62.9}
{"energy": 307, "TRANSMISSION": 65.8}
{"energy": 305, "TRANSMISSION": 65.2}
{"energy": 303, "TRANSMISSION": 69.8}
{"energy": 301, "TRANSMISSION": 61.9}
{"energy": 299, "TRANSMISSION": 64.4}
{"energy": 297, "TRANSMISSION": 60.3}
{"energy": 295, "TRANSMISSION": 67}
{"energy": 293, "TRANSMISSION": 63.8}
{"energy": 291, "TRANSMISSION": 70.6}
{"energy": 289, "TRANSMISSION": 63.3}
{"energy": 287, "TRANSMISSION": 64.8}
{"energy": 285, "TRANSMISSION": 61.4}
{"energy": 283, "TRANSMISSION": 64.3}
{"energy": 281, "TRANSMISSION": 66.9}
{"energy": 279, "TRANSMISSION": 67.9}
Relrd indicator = 65.4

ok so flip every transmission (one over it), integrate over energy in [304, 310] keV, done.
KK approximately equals 0.093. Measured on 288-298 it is 0.154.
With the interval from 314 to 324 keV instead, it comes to 0.157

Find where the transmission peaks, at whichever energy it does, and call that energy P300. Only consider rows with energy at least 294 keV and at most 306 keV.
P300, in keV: 303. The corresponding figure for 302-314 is 303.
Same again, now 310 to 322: 321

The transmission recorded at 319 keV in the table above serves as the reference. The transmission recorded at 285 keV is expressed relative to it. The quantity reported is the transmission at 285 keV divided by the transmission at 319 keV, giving 0.95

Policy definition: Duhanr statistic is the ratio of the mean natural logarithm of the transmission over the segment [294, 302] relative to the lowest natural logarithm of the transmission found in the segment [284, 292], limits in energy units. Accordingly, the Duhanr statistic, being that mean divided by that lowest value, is 1.01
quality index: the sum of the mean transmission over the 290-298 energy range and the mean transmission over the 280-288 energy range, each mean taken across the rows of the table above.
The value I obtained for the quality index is 129.8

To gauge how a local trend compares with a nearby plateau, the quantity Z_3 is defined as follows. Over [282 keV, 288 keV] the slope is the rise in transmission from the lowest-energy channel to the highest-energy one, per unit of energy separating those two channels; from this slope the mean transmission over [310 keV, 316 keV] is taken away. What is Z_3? -62.9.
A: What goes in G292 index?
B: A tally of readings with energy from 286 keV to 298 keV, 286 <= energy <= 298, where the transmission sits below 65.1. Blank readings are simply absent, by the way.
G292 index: 4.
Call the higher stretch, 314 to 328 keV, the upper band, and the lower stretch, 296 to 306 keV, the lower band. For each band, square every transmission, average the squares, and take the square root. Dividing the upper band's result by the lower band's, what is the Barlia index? 1.01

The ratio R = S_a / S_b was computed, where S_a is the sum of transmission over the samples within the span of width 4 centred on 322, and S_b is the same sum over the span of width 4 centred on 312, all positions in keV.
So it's 1.0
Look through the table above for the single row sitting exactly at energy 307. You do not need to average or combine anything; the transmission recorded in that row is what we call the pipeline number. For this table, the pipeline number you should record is 65.8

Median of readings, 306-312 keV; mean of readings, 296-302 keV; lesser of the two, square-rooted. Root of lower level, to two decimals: 7.89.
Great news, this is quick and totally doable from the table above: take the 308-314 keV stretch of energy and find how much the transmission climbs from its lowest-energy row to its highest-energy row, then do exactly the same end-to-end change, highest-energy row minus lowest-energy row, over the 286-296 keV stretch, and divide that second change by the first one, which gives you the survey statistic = 1.2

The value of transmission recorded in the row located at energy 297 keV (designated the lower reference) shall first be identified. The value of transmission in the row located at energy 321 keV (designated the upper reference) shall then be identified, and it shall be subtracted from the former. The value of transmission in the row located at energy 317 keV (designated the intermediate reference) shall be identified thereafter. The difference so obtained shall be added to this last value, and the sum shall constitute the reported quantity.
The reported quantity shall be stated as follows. 54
